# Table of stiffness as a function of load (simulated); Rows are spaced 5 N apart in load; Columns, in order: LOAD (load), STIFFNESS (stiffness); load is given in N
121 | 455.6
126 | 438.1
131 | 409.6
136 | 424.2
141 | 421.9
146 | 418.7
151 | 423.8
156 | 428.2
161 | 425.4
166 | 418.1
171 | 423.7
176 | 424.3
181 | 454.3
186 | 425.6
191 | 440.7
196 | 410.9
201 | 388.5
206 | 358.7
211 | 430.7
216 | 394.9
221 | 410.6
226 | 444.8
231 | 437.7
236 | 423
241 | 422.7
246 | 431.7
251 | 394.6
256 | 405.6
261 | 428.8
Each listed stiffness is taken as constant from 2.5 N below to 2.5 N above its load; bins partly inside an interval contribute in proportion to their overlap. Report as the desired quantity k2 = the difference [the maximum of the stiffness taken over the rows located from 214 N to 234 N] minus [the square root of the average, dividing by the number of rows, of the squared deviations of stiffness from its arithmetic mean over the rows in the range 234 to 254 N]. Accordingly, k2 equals 431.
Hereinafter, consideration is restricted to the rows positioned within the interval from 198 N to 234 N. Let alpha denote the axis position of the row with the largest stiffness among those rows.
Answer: 226 N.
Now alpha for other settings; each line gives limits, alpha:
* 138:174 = 156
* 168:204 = 181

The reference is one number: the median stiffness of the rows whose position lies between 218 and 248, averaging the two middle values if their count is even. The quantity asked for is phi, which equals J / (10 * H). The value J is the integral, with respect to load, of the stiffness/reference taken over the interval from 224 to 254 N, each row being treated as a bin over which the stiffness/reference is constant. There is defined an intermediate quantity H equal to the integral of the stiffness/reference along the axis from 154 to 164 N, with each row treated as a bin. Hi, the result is 0.30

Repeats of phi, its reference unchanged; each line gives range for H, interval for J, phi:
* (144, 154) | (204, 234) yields 0.29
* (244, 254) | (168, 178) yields 0.10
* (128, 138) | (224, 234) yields 0.11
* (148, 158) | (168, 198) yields 0.30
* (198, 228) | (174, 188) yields 0.05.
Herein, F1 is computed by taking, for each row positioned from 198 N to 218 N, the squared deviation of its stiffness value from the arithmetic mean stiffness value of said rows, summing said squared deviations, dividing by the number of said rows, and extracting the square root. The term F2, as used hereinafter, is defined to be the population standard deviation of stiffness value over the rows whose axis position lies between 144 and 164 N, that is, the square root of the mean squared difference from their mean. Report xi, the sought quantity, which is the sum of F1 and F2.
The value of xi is 29.1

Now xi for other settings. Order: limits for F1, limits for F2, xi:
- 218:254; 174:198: 30.6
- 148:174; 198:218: 28.9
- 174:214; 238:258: 43.0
